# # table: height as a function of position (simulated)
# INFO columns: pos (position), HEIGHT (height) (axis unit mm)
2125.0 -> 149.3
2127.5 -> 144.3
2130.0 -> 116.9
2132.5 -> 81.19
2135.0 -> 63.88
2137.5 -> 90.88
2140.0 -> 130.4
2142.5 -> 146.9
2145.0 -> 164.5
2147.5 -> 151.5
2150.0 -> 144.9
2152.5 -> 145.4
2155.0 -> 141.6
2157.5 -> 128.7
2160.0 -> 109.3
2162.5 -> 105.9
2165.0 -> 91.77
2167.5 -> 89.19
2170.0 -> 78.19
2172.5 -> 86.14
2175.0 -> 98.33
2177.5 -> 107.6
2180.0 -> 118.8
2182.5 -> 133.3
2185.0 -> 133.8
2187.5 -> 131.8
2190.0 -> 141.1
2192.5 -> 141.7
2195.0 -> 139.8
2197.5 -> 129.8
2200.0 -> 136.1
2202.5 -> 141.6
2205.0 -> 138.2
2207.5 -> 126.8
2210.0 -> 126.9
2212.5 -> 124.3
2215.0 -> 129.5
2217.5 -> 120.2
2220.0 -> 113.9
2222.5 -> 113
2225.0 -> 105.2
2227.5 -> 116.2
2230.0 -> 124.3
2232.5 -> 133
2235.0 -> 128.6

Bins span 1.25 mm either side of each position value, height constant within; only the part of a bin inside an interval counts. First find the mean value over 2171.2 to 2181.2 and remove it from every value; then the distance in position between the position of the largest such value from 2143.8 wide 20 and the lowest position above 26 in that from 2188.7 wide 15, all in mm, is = 37.5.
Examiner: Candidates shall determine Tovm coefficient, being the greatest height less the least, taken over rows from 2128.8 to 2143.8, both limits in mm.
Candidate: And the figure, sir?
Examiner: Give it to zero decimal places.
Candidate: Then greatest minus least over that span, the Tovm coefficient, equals 83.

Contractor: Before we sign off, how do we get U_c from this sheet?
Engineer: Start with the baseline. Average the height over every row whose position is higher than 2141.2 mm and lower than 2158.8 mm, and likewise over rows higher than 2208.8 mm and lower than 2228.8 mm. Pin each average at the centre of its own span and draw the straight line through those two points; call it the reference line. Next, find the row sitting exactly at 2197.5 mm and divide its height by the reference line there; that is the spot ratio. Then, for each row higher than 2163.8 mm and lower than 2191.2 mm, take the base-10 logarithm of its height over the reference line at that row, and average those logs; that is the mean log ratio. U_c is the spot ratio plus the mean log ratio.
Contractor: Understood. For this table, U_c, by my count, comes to 0.92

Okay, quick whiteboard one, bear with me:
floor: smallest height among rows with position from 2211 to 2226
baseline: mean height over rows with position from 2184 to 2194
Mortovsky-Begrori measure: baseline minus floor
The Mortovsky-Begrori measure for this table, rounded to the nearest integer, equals 32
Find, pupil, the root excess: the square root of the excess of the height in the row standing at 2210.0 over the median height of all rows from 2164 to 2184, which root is 5.6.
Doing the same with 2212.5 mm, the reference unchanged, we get 5.4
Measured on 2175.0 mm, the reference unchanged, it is 1.8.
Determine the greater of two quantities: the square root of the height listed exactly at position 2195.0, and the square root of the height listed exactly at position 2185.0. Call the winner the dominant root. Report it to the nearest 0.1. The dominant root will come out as 11.8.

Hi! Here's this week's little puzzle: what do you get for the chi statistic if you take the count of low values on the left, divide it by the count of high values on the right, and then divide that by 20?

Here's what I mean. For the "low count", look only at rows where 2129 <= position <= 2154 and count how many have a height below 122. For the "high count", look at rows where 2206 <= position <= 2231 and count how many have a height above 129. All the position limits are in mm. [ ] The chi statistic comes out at 0.20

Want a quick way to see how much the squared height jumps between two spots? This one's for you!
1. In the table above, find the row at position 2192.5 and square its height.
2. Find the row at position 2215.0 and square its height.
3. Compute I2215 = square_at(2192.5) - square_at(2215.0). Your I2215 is 3309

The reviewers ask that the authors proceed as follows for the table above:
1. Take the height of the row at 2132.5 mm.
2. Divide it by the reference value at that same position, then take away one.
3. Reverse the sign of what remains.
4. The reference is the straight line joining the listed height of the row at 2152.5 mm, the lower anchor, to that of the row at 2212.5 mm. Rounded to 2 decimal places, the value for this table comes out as 0.47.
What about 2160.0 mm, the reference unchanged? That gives 0.23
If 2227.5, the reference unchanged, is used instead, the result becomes 0.02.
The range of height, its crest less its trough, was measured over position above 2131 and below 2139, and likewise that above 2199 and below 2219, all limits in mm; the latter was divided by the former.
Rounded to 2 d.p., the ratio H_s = 0.79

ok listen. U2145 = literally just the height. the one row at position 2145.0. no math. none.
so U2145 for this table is 164.5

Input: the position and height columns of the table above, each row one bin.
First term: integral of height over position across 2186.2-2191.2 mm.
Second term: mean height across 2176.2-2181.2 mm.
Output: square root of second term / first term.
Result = 0.407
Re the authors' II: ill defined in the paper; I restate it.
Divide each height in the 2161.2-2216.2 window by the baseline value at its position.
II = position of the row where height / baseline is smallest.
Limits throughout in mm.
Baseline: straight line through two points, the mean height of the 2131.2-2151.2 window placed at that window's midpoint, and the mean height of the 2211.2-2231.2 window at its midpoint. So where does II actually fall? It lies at 2170.0 mm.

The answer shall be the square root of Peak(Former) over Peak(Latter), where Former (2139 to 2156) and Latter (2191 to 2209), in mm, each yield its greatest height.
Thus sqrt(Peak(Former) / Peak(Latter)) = 1.08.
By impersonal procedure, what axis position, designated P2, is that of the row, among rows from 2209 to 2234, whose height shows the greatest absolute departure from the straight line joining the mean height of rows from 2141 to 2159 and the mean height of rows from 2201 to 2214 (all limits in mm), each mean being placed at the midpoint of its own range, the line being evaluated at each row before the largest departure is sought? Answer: 2225.0 mm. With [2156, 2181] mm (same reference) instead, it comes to 2170.0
